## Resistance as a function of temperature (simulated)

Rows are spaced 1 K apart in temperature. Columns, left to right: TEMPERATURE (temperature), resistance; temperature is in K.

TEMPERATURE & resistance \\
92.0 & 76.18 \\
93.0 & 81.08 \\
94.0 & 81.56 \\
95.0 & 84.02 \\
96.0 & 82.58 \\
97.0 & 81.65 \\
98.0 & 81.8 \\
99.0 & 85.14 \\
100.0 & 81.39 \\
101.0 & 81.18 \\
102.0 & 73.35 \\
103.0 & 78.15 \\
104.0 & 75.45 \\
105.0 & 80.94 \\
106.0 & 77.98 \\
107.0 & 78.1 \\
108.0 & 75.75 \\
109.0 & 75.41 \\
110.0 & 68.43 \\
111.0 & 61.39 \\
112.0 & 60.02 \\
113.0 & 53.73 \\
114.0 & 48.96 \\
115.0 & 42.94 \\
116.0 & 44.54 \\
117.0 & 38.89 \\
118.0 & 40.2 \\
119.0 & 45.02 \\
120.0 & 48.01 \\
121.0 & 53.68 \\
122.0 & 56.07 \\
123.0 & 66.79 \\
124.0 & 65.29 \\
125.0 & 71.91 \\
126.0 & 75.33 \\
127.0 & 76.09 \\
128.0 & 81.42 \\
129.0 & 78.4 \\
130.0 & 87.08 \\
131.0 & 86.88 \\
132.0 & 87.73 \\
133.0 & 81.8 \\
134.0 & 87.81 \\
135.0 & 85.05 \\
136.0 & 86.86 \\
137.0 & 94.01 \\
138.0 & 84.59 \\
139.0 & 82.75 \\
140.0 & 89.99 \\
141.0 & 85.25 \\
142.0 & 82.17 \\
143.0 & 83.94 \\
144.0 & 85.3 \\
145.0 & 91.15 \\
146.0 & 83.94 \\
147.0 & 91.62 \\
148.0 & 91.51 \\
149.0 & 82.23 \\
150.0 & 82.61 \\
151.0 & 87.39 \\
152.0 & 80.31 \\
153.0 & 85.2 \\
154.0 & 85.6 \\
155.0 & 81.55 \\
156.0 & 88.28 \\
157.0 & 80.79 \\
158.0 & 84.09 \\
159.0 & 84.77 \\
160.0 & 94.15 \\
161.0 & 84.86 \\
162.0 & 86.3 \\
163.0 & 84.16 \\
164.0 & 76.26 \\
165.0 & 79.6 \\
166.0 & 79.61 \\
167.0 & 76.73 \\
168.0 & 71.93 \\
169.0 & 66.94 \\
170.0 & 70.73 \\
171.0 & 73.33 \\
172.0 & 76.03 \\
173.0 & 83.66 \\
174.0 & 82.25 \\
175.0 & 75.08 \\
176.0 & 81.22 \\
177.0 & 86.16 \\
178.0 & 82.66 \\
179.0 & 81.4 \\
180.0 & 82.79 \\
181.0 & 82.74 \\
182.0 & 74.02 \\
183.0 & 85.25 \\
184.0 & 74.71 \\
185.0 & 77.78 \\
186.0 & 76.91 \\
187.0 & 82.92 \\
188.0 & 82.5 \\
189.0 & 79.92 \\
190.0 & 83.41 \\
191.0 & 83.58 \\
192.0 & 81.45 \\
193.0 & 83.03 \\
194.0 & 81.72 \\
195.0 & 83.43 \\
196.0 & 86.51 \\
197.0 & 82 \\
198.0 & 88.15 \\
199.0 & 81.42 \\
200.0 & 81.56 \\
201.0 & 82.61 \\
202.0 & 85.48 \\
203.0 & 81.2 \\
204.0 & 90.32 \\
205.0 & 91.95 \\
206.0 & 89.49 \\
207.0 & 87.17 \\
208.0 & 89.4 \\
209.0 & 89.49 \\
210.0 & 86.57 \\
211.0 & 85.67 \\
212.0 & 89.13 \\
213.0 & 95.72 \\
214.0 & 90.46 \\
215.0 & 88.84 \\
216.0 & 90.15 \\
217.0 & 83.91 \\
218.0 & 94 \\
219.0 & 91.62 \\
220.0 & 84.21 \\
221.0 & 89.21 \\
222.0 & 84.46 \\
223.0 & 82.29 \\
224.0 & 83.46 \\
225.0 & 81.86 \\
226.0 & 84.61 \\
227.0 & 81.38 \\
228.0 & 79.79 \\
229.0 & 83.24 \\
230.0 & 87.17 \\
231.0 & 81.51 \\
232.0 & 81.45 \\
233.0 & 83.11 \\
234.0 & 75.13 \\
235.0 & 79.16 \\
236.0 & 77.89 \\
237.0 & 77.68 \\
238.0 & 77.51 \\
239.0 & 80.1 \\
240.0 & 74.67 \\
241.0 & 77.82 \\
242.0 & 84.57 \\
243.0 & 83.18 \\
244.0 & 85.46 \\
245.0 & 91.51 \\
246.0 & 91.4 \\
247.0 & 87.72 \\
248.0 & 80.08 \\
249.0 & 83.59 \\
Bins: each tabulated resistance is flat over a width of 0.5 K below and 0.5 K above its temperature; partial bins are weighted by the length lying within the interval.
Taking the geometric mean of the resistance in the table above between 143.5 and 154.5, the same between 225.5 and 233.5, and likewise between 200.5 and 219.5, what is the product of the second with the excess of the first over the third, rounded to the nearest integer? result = -208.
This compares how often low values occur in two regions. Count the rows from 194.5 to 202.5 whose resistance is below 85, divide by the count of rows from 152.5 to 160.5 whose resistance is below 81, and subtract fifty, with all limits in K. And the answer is -45.0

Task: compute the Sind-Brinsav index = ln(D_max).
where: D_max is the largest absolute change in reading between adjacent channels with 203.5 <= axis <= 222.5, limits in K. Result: 2.31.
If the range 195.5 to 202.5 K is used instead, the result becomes 1.91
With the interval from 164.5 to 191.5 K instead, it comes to 2.42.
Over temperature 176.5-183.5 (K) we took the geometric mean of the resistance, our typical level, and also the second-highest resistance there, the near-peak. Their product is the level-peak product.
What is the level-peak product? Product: 6996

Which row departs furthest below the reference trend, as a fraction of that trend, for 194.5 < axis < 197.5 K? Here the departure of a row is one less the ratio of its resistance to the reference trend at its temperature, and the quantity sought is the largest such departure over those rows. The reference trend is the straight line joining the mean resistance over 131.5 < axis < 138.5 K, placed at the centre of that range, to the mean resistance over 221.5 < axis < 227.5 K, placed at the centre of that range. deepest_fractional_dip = 0.03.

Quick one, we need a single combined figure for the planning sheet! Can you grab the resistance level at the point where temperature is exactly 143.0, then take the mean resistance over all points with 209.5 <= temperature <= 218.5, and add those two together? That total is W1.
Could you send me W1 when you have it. 173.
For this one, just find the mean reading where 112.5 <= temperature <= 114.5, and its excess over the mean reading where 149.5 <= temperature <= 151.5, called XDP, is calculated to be -34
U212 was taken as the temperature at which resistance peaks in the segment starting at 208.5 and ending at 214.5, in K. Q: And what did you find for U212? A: 213.0 K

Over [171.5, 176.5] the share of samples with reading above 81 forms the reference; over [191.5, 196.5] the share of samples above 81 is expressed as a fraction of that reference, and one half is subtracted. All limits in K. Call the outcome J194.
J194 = 1.17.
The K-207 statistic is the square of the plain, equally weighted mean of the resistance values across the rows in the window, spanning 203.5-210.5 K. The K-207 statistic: 7956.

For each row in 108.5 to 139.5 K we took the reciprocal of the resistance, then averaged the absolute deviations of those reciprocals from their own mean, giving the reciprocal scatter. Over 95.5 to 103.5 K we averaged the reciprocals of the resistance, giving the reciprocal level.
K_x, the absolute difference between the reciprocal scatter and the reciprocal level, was 0.0086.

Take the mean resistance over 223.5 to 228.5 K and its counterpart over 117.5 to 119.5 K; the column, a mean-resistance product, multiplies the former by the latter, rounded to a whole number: 3503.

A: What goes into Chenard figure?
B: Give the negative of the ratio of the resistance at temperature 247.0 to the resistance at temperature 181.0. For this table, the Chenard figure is -1.06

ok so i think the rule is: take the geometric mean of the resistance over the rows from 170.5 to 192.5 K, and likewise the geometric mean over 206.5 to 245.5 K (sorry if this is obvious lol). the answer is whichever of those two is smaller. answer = 80.4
